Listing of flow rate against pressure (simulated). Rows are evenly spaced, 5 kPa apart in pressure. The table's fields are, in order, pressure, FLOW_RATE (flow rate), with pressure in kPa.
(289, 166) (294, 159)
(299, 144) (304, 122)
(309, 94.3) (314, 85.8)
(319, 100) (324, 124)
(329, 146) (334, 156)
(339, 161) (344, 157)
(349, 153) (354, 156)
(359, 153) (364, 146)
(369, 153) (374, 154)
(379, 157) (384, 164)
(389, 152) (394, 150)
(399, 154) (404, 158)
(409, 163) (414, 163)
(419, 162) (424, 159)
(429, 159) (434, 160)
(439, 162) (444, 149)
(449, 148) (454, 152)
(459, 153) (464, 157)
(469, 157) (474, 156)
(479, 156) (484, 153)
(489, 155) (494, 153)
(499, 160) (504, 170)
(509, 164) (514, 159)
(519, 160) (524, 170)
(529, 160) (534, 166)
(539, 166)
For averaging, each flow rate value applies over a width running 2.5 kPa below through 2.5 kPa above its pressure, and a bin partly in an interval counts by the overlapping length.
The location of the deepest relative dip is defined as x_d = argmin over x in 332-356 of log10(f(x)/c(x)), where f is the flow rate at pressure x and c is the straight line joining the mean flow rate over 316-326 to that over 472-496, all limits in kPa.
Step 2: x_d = 349 kPa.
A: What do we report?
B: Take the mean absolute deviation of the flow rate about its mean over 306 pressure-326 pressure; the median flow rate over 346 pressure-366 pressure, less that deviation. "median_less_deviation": 142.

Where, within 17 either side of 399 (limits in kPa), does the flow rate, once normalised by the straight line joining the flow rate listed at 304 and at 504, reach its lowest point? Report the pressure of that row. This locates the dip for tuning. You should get 394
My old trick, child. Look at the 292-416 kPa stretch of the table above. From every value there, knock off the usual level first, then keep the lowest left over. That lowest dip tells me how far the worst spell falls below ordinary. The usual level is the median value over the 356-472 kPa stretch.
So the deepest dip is -71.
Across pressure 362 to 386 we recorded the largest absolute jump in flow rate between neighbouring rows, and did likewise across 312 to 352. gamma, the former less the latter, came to -17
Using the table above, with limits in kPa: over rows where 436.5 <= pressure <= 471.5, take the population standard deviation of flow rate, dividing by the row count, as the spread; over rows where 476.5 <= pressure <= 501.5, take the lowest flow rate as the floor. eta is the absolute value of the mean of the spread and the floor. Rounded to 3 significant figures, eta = 78.8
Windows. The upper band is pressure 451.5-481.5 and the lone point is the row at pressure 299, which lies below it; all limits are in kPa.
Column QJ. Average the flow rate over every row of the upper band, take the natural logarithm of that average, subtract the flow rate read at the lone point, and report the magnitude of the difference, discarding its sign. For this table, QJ 139.0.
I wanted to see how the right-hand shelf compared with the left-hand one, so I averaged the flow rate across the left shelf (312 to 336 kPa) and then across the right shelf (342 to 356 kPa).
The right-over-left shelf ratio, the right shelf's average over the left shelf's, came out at 1.27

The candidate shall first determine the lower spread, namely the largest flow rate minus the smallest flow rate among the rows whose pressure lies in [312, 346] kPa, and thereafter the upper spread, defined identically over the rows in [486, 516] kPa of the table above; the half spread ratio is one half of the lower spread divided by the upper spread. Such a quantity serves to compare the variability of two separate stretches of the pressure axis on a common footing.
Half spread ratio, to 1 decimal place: 2.2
